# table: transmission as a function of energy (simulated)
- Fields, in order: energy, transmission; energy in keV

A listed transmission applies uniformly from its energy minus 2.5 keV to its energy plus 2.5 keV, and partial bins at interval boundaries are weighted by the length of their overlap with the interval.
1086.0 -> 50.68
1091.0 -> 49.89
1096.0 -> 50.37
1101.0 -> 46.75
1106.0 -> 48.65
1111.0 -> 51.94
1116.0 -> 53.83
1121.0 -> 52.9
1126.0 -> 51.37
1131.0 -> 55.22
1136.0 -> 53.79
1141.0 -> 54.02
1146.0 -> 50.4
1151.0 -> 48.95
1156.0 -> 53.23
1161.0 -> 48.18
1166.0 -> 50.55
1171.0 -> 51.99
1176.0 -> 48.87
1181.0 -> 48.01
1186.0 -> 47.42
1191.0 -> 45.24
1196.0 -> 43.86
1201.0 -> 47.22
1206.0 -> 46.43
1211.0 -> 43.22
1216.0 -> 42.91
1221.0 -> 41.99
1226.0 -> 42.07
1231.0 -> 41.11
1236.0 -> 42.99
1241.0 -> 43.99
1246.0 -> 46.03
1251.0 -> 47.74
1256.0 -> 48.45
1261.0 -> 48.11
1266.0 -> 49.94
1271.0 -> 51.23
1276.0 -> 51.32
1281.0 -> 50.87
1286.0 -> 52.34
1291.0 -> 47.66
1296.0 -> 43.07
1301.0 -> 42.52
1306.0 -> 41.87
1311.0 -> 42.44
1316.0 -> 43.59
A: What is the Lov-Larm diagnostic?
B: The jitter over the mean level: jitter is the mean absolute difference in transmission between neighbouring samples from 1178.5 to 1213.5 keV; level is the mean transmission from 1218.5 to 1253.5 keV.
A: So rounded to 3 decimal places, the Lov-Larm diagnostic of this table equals 0.044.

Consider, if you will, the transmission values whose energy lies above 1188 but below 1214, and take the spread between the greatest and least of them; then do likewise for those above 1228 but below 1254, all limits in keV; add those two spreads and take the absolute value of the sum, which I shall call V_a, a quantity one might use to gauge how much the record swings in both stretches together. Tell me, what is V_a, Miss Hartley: 10.6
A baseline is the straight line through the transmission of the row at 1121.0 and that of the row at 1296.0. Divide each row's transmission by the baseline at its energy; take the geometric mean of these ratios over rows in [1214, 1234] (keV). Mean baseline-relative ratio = 0.89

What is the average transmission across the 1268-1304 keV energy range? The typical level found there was 48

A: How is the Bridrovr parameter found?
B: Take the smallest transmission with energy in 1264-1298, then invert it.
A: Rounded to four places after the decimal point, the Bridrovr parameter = 0.0232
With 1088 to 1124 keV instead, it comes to 0.0214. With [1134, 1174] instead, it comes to 0.0208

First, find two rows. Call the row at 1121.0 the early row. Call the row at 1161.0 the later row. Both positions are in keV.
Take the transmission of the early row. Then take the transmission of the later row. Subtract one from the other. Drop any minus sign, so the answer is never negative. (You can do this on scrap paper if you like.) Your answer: 4.7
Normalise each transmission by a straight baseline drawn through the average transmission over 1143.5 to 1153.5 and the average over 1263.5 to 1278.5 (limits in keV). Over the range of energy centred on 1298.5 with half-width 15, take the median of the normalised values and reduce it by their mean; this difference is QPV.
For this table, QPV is -0.043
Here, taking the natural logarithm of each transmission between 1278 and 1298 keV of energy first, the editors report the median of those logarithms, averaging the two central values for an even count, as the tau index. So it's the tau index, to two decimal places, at 3.90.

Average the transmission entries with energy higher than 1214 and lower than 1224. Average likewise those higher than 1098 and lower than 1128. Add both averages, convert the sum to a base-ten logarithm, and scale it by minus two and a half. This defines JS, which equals -4.925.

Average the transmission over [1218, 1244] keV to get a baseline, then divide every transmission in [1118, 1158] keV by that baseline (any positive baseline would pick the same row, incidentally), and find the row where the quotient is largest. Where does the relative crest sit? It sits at 1131.0 keV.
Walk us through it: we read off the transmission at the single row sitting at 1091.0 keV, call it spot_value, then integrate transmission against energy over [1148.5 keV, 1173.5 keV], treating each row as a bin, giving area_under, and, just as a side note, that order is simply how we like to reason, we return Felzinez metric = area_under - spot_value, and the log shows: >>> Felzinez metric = 1215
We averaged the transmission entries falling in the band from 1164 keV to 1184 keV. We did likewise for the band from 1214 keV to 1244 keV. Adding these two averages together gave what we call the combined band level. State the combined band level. 92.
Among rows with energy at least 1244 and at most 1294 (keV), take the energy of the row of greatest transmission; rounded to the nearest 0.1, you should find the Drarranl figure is 1286.0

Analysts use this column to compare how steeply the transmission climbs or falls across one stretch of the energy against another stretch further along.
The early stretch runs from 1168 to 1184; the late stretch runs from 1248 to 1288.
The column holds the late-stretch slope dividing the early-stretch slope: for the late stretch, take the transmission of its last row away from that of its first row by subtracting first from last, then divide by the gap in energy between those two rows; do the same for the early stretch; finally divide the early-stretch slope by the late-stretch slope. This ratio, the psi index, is -3.0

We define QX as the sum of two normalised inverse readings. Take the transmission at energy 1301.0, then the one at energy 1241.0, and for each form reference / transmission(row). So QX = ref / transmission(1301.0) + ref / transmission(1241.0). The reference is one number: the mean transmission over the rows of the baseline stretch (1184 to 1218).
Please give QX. 2.09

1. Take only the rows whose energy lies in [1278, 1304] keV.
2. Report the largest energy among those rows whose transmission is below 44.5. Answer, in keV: 1301.0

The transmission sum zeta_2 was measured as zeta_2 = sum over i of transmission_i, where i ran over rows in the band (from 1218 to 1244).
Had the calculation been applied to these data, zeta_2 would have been 212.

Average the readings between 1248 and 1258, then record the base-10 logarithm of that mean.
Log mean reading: 1.68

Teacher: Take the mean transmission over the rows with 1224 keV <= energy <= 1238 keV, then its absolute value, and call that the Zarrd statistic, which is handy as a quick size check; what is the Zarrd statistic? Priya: 42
